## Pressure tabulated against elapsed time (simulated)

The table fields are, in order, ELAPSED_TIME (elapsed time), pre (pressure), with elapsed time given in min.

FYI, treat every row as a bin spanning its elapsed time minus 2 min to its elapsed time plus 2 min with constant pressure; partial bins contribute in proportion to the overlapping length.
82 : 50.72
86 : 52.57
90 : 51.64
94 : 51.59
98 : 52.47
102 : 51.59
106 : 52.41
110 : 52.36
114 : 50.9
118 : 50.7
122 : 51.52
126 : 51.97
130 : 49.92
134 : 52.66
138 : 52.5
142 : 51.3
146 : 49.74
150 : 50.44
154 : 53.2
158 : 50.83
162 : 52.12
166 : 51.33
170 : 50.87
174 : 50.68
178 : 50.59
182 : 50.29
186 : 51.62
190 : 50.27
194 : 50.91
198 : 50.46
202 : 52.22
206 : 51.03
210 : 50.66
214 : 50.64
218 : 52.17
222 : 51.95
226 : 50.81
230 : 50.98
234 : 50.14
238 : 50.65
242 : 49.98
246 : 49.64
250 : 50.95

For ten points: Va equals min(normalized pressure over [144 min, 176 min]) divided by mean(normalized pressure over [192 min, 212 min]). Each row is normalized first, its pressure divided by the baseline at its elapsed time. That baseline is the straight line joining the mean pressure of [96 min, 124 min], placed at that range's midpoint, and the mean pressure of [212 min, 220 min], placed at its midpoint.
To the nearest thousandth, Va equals 0.971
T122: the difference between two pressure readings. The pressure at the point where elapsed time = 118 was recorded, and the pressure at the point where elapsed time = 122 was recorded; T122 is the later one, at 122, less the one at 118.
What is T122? 0.8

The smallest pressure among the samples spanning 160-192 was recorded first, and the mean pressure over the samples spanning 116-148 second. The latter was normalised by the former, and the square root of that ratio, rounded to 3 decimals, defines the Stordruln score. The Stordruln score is 1.010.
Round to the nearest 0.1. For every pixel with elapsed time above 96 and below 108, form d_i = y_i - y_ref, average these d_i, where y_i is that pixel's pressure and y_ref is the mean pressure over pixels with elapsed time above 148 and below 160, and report 0.7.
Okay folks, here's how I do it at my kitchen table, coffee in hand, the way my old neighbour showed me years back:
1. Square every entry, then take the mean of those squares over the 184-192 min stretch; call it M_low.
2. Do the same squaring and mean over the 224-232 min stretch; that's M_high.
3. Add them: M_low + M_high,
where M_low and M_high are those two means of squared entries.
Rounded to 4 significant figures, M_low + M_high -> 5186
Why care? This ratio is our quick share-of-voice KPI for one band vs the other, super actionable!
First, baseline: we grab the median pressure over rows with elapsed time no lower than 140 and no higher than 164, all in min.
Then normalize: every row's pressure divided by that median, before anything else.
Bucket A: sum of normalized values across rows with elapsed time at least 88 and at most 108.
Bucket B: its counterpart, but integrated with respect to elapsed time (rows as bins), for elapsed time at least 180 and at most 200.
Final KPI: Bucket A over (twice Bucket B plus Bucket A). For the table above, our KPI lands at 0.114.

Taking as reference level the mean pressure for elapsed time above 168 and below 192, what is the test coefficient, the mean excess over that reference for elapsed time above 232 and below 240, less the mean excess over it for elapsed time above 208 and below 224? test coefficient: -1.0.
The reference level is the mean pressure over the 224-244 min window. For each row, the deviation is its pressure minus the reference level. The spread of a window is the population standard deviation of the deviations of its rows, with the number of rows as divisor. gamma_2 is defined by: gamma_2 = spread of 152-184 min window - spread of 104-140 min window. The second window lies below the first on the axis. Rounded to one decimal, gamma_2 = 0.0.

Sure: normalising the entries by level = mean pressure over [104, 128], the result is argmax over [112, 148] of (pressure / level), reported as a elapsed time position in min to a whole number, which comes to 134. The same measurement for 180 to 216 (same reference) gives 202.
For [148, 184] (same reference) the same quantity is 154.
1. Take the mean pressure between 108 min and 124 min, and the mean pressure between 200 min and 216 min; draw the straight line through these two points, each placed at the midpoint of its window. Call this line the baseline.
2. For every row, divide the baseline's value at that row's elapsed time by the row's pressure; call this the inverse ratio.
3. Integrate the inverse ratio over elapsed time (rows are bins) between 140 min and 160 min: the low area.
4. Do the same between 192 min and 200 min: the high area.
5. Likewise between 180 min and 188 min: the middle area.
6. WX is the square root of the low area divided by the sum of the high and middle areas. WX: 1.1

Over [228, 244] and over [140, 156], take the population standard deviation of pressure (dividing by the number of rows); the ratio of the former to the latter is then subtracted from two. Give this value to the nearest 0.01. 1.69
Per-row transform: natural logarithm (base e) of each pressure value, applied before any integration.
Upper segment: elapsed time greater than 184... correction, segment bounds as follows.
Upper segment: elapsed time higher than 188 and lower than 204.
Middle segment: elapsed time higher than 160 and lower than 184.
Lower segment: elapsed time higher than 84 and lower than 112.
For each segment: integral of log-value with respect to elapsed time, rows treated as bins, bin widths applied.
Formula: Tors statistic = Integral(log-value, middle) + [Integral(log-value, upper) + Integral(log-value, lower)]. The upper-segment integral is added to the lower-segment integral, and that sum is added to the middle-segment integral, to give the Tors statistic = 268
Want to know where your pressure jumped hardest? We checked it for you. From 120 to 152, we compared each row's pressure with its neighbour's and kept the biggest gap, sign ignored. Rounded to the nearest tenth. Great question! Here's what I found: 2.7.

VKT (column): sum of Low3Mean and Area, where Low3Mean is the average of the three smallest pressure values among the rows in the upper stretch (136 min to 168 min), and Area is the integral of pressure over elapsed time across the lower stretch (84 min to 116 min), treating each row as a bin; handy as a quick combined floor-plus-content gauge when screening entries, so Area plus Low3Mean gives 1712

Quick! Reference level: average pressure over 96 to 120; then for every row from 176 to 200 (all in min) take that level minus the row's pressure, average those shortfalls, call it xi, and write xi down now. 1.05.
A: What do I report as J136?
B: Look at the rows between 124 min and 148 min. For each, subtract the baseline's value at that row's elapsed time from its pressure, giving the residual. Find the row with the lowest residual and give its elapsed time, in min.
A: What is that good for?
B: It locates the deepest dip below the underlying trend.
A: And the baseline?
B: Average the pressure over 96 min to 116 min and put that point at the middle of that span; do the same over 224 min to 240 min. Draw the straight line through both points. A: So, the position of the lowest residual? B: 146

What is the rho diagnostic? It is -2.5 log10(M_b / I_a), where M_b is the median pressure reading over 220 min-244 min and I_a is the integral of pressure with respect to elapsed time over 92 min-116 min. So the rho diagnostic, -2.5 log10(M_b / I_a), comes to 3.48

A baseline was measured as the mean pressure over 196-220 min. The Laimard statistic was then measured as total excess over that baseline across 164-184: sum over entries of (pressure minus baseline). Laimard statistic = -2.2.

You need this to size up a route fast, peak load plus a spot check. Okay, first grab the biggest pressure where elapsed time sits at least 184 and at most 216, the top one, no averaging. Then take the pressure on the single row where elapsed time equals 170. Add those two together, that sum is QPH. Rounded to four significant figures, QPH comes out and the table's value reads 103.1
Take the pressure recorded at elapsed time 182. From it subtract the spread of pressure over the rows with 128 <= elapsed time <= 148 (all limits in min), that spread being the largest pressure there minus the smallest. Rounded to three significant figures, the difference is 47.4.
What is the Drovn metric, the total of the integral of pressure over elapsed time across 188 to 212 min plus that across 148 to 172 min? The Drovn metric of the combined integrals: 2457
